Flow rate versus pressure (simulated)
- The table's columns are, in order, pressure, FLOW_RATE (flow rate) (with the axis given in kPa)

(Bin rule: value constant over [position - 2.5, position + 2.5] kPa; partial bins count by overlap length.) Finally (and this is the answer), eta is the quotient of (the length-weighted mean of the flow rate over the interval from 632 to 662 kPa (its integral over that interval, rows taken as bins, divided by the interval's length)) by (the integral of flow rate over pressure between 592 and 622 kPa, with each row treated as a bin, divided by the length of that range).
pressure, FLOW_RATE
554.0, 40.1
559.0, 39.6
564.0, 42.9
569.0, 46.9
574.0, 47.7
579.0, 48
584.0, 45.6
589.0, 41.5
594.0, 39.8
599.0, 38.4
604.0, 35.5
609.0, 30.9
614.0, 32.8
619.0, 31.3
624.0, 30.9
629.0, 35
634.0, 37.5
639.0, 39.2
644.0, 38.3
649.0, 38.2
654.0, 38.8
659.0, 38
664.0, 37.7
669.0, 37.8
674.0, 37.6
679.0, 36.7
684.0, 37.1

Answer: 1.11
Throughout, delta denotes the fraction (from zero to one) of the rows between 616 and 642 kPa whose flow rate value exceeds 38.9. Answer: 0.2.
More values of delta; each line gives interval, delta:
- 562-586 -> 1.0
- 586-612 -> 0.4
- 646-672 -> 0.0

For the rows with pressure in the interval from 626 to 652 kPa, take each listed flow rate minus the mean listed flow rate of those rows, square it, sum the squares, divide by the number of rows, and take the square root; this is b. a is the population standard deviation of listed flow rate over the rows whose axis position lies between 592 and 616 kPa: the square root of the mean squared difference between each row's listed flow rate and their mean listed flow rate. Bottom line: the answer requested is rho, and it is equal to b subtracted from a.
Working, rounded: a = 3.3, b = 1.4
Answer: 1.9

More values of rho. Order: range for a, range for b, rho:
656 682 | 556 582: -2.8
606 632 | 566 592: -0.8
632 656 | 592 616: -2.8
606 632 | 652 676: 1.1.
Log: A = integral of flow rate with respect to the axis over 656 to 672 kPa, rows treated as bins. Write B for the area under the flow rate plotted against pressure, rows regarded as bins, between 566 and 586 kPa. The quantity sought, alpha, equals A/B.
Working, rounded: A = 606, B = 940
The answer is 0.6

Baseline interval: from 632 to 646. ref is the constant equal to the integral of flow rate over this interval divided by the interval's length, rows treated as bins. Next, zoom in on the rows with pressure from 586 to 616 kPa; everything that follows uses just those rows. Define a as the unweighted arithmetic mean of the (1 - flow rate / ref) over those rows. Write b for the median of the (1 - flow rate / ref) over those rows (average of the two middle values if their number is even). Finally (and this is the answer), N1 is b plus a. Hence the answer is 0.09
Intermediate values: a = 0.05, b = 0.04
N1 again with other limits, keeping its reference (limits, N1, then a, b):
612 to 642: 0.22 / 0.10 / 0.12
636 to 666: 0.00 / 0.00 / 0.00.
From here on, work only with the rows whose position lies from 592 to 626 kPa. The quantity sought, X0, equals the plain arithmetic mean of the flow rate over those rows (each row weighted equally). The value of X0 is 34.2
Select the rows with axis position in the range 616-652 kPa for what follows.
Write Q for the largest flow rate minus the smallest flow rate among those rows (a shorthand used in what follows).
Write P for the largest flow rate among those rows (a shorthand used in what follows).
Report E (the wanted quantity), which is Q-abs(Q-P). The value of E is -23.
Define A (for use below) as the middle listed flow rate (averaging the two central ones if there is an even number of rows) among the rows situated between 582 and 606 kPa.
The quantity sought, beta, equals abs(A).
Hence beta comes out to 39.8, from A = 40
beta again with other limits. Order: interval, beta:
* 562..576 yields 46.9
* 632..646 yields 38.3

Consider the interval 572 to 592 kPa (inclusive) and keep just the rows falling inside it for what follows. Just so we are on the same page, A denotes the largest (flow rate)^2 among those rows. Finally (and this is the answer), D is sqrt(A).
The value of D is 48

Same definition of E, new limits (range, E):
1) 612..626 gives -29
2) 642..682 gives -35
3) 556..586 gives -31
